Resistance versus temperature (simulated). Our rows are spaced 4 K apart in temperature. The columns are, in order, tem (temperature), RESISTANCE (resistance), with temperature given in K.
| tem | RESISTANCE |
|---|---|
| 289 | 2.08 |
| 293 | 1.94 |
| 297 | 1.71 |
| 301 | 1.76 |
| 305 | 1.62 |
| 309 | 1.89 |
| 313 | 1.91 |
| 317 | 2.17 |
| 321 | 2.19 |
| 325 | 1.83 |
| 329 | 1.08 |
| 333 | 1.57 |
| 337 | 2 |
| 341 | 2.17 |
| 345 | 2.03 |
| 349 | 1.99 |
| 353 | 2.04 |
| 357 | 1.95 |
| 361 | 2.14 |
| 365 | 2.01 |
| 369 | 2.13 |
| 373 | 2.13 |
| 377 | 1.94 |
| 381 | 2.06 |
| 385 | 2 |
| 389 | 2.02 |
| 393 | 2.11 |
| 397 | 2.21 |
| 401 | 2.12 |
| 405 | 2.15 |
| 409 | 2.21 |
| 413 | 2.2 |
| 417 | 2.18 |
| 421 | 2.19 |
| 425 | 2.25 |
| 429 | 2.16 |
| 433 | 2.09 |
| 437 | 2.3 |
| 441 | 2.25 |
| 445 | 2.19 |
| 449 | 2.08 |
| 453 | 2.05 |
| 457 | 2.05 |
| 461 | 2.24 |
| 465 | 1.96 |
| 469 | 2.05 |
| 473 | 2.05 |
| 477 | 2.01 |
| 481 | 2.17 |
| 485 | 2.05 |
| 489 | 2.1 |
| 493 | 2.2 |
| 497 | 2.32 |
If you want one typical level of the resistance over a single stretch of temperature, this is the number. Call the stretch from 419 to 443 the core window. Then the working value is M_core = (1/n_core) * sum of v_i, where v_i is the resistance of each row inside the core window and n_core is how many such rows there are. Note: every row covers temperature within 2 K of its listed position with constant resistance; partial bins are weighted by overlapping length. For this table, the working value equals 2.21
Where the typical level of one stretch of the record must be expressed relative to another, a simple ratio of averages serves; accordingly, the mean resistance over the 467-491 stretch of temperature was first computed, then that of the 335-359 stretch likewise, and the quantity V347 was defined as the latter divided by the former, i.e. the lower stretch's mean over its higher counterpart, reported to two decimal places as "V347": 0.98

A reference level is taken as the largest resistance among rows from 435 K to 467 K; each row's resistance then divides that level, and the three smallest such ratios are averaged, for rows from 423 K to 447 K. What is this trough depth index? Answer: 1.01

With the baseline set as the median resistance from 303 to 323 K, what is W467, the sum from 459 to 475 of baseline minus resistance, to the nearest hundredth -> -0.66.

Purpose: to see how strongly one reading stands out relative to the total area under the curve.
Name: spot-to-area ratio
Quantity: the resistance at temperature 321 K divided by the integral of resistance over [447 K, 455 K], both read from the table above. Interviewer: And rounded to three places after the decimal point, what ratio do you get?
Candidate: 0.133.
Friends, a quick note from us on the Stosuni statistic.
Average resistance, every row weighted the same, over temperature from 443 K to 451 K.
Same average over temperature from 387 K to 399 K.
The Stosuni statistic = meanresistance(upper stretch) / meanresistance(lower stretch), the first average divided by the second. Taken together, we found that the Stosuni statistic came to 1.01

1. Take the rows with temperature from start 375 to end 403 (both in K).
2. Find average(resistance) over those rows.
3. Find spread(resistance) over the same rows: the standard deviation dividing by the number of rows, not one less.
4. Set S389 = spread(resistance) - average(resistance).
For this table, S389 -1.98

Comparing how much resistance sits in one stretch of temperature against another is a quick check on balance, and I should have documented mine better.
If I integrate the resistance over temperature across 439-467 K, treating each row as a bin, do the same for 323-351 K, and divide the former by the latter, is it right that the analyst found 1.17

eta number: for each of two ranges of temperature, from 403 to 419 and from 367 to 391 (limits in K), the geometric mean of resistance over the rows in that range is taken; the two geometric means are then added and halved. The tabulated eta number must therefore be 2.12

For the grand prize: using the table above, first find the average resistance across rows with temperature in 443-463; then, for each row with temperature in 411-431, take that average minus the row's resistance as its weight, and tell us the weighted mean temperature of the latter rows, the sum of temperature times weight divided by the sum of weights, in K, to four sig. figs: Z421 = 420.9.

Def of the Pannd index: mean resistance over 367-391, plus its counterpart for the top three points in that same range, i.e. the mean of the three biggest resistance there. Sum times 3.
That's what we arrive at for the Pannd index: 12.5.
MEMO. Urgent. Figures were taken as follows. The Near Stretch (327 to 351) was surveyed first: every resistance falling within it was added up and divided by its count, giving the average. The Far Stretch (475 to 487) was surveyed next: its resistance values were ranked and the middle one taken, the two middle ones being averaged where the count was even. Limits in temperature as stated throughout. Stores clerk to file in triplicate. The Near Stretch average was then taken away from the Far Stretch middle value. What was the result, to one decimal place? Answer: 0.2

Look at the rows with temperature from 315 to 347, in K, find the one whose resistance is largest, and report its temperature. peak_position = 321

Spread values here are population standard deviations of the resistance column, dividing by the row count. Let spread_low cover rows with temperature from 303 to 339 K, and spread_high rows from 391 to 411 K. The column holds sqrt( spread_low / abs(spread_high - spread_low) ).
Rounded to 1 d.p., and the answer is 1.1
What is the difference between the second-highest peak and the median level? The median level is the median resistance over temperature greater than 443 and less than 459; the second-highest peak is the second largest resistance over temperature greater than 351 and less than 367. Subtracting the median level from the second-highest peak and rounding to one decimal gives 0.0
